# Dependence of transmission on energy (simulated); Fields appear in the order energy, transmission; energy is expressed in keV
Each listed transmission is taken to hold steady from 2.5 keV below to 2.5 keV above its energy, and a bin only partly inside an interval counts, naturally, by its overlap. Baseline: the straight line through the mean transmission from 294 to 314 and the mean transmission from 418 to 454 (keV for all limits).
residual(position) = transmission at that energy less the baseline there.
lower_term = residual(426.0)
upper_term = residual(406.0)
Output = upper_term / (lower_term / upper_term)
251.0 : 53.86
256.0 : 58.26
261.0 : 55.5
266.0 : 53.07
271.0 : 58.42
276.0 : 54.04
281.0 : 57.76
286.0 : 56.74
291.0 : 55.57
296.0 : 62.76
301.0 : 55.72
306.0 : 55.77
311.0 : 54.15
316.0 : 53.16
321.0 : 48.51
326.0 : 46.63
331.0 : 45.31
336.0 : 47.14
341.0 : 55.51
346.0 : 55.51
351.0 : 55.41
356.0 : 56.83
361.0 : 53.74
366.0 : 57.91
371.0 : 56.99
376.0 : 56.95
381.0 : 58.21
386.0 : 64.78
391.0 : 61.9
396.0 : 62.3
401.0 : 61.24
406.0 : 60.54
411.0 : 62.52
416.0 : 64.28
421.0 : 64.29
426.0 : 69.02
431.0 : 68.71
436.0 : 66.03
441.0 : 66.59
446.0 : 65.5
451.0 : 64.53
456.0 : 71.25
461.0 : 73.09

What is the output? 4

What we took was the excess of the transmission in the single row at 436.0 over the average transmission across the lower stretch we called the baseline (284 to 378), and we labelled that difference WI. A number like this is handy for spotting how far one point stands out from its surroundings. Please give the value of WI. 11.8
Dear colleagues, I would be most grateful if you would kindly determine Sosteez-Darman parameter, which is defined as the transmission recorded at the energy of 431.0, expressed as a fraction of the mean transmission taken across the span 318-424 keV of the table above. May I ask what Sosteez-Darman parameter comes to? 1.21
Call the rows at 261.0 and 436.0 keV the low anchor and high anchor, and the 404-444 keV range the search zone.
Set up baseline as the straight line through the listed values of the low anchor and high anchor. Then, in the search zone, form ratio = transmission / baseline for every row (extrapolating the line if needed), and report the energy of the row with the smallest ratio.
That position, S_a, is 406.0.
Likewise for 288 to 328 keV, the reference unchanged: 326.0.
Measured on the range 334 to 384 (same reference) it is 336.0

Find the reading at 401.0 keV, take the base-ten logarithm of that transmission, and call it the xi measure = 1.79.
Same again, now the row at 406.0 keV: 1.78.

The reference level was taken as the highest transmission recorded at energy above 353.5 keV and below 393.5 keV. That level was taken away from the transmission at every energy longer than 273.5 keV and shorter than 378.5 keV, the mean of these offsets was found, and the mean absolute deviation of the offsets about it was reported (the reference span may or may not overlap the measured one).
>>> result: 3.1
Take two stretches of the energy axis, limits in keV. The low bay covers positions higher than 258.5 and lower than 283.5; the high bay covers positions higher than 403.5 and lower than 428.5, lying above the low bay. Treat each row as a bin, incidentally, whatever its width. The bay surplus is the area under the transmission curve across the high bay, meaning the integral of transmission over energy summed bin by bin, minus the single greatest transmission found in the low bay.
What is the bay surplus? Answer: 1545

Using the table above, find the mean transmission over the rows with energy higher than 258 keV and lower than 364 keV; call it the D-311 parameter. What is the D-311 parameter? 54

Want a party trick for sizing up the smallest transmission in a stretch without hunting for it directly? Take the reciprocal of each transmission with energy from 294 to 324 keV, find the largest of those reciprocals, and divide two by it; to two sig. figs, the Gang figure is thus 97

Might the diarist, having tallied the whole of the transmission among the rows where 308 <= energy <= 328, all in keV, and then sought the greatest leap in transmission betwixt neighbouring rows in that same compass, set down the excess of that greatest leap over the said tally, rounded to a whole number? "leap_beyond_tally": -198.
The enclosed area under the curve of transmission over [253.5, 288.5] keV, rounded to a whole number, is 1969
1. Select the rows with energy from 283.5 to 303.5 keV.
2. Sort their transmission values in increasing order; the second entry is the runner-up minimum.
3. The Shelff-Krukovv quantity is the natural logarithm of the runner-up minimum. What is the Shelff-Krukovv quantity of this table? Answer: 4.020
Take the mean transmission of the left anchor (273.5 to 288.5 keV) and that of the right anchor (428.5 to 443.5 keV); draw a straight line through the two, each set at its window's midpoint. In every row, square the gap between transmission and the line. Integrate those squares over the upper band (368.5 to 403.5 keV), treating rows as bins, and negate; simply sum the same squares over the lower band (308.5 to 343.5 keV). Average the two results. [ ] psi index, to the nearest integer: 78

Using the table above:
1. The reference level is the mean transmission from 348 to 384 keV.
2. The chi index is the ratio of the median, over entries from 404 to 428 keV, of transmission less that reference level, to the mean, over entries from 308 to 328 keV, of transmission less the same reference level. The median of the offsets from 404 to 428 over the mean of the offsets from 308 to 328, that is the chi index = -1.3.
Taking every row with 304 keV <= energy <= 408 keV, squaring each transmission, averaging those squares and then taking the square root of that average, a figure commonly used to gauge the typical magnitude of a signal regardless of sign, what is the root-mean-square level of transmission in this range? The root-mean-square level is 55.9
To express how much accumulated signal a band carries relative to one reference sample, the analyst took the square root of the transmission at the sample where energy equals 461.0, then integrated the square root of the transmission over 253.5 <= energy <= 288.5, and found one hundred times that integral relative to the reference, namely 3070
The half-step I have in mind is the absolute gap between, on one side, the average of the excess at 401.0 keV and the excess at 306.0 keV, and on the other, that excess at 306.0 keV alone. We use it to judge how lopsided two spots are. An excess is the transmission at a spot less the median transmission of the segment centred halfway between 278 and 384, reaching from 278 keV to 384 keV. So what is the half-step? 2.7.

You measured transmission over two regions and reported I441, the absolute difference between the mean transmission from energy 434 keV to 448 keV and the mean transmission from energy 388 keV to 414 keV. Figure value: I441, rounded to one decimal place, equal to 4.3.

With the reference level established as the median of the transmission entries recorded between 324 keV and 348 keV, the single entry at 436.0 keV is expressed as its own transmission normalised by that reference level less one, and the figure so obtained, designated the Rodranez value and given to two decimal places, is 0.40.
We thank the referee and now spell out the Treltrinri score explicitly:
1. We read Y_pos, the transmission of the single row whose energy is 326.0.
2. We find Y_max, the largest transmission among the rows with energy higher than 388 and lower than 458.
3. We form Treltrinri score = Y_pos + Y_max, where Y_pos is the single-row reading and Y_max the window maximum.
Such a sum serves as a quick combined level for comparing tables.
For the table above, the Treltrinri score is 118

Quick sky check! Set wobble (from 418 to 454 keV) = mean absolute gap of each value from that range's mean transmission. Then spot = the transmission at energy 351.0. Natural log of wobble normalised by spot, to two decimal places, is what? -3.62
